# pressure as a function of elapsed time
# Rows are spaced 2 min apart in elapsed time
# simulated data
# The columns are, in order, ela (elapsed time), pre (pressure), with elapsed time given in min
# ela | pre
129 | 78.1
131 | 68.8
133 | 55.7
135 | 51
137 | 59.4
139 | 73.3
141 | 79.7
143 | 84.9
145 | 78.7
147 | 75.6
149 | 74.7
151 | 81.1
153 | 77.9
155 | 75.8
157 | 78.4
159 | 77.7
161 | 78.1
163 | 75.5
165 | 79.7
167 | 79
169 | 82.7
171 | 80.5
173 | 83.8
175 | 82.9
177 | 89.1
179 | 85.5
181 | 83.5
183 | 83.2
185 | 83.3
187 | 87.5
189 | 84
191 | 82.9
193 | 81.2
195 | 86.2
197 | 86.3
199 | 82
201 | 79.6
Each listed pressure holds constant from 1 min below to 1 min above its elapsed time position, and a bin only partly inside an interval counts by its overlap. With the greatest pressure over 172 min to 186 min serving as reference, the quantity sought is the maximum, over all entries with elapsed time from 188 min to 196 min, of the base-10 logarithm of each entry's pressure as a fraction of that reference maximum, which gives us -0.014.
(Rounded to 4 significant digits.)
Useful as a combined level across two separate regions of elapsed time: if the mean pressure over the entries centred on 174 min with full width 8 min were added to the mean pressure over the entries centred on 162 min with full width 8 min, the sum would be 161.8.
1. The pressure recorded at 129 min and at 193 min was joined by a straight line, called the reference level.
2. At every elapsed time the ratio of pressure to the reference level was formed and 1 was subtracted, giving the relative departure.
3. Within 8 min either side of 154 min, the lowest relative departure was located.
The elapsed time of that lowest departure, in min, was 149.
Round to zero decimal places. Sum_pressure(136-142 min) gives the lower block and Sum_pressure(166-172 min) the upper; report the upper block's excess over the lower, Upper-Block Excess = 30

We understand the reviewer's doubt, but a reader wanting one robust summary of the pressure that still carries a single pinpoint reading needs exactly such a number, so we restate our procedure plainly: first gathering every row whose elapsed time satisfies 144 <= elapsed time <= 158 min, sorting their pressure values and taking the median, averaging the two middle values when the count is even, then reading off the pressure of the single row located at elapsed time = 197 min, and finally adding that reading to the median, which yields 164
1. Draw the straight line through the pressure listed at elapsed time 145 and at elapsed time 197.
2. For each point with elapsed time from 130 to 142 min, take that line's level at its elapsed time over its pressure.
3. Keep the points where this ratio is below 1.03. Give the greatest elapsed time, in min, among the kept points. 141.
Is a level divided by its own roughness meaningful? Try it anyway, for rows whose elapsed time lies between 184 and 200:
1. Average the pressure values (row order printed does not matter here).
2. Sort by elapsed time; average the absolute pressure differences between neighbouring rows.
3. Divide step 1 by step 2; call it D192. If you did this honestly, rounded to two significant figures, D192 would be 30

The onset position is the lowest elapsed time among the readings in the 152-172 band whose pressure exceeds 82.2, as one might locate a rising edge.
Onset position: 169 min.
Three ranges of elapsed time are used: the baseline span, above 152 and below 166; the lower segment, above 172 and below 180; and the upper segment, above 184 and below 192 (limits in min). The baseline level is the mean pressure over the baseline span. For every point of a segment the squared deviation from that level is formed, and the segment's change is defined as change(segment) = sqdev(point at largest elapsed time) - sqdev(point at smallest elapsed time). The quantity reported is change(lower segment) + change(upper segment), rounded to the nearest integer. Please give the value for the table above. 20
